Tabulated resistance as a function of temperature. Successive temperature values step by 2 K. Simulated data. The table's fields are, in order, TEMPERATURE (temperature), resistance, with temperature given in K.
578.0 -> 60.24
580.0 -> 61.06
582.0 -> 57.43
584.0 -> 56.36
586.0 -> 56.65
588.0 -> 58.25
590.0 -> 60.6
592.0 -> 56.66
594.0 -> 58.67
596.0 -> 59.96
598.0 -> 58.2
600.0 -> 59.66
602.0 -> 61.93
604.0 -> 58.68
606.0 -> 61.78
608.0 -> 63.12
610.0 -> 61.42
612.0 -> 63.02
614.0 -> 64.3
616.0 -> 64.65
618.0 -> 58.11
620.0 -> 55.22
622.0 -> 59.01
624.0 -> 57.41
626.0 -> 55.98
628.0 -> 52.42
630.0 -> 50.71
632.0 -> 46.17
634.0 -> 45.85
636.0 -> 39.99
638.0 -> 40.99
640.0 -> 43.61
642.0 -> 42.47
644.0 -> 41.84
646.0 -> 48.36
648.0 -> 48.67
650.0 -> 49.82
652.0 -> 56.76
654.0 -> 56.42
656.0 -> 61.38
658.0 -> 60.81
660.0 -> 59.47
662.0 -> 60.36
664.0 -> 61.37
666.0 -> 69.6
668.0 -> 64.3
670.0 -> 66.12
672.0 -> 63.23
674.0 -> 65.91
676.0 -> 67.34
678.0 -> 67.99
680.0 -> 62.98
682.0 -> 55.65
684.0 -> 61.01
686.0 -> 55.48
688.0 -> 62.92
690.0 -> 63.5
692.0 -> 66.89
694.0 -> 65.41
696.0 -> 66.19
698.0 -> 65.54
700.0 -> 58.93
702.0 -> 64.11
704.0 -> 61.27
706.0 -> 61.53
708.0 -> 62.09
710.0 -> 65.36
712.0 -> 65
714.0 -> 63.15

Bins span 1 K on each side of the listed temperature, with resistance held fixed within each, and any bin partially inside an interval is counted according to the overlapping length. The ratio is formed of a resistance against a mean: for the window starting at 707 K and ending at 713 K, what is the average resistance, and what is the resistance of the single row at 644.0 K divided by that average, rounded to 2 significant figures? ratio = 0.65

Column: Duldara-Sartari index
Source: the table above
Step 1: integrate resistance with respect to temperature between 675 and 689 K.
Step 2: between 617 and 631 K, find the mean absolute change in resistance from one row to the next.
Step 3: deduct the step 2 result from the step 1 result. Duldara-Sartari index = 864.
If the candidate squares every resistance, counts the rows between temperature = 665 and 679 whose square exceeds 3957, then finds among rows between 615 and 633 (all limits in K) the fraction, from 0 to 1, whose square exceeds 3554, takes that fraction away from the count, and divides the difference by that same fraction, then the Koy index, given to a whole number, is 62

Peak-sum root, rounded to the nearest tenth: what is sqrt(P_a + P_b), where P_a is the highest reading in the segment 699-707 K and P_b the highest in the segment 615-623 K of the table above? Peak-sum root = 11.3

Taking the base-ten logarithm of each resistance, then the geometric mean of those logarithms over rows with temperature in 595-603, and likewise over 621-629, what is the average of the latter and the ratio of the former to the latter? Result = 1.383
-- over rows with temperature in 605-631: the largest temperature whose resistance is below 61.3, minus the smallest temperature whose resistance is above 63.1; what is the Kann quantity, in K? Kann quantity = 22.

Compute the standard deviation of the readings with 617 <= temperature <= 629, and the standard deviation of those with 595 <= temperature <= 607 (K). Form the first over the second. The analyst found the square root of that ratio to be 1.2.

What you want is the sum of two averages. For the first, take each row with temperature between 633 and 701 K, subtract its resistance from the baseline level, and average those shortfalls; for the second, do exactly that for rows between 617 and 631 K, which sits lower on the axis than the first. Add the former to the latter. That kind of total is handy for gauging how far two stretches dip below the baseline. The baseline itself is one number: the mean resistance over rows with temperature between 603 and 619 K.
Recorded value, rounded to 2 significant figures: 10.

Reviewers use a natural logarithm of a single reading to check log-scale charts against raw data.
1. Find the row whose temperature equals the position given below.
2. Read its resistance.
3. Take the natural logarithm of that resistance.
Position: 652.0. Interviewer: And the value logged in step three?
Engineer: 4.04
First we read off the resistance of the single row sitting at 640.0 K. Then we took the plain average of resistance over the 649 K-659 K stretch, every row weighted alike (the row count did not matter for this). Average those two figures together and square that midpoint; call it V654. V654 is 2533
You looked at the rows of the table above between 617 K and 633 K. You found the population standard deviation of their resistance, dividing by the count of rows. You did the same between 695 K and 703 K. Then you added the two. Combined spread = 6.9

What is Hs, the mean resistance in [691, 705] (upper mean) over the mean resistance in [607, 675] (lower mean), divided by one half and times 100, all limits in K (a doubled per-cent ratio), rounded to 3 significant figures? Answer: 229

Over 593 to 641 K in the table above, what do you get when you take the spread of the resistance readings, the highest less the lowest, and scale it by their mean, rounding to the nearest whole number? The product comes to 1378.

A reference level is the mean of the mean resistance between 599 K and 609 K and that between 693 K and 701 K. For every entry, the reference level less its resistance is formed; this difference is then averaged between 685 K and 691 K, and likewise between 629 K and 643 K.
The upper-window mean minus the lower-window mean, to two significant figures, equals -16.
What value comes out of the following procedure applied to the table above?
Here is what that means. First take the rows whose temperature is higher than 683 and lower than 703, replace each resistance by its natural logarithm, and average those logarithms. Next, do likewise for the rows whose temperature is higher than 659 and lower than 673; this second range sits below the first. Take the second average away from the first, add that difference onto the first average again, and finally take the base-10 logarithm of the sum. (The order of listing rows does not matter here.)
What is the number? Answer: 0.616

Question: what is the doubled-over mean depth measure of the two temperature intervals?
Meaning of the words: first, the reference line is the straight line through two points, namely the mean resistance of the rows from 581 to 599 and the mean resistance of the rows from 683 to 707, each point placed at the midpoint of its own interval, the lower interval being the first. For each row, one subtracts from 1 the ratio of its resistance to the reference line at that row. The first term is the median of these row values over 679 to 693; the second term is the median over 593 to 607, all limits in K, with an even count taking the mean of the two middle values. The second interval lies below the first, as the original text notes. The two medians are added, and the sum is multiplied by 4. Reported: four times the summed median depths -0.11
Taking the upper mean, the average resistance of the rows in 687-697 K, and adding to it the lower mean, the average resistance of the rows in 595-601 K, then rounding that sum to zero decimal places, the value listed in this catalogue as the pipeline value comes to 124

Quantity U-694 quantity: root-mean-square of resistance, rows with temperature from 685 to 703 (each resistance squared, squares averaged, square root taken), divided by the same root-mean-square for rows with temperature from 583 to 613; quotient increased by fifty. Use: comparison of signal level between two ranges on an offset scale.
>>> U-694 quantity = 51.1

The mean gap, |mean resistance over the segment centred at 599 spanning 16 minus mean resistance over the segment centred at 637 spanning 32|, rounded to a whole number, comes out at 11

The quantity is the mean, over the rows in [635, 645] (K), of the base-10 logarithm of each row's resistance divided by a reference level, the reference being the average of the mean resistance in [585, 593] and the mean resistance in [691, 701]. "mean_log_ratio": -0.167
